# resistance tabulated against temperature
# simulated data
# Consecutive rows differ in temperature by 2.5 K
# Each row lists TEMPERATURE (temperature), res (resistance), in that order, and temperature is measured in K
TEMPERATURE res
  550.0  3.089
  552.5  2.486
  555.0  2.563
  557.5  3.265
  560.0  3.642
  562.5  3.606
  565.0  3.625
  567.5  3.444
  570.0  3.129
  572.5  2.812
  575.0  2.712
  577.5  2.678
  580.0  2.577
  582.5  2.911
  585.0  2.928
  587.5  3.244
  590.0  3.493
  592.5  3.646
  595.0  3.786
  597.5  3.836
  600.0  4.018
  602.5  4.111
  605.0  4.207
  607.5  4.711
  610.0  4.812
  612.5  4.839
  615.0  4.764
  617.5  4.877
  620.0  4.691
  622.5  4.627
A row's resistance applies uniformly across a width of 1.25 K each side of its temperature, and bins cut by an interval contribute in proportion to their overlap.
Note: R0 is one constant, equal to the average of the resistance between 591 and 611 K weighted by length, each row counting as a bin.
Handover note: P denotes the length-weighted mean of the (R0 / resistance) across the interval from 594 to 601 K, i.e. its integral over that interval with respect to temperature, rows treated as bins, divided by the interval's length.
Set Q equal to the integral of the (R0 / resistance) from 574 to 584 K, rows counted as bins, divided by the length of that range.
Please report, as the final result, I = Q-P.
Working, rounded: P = 1.06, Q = 1.52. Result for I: 0.5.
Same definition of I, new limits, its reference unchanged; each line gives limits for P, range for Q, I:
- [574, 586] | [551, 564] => -0.1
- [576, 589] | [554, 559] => 0.0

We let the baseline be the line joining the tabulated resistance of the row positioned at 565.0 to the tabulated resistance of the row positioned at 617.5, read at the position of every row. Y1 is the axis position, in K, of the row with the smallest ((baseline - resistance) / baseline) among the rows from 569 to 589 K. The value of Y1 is 570.0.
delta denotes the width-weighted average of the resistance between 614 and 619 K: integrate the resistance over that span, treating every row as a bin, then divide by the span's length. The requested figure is 4.8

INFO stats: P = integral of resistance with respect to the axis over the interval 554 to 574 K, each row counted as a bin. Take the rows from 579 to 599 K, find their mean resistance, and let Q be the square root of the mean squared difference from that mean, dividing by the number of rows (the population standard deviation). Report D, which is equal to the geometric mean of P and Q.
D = 5.31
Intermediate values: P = 65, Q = 0.432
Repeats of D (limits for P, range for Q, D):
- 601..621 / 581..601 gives 6.01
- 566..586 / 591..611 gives 4.80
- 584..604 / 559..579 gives 5.39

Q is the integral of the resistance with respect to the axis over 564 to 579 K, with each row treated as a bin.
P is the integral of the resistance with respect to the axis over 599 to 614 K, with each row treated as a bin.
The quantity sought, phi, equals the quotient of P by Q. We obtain 1.5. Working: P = 67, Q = 46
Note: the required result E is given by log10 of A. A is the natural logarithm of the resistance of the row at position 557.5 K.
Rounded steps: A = 1.18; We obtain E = 0.07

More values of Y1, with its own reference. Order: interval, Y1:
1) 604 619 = 610.0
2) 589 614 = 610.0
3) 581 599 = 595.0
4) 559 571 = 560.0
